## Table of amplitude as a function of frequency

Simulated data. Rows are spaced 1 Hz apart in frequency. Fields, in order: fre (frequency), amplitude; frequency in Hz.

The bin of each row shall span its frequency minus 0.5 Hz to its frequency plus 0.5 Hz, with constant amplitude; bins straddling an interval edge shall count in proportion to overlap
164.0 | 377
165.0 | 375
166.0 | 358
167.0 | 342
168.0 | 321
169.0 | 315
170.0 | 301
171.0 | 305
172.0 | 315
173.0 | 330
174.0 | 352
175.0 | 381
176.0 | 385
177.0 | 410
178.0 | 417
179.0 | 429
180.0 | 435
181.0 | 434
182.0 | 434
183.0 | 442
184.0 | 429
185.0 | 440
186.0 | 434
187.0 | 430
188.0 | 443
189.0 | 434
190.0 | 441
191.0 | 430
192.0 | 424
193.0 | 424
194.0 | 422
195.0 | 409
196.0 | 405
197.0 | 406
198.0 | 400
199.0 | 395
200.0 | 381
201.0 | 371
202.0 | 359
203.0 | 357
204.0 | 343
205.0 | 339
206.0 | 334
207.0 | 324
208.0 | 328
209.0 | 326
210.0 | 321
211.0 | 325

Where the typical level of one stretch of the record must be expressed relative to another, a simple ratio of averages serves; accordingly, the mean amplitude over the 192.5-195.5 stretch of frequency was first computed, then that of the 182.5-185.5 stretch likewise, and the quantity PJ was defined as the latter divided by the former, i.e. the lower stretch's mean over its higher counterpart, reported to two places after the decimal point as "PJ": 1.04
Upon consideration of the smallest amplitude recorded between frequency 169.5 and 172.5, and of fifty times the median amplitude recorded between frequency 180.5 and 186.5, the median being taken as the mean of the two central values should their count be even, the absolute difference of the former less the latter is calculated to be 21399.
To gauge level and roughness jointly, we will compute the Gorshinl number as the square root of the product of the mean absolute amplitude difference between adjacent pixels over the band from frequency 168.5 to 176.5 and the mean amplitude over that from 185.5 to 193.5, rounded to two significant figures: 78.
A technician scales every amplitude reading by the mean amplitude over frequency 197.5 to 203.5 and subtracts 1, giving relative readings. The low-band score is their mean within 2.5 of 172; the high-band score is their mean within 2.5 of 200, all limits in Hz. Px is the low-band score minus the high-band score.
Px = -0.16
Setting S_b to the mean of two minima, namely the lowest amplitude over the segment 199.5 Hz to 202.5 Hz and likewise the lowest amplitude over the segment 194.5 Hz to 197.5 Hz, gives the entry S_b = 382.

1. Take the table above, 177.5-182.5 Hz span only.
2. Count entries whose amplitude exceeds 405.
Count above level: 5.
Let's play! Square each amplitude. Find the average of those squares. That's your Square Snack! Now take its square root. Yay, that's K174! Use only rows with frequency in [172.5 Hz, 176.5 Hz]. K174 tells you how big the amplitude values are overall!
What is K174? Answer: 363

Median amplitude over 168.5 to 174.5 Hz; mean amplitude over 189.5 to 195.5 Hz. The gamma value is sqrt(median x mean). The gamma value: 366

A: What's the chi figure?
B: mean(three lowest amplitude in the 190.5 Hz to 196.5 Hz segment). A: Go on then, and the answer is 412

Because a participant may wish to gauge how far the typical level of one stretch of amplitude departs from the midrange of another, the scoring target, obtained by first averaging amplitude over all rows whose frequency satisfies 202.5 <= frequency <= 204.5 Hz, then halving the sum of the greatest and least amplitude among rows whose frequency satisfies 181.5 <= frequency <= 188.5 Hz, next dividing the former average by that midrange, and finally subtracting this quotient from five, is 4.20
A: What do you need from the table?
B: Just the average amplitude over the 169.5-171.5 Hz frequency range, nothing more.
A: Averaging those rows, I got 303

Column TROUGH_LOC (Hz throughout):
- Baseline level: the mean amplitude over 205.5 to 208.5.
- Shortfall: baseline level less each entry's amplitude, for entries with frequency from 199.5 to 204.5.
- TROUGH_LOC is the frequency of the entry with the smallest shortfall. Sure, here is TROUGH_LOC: 200.0 Hz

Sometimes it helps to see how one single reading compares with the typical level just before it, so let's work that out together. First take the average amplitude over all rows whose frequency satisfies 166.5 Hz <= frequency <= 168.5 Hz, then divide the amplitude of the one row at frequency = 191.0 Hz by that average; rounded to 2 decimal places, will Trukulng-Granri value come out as 1.30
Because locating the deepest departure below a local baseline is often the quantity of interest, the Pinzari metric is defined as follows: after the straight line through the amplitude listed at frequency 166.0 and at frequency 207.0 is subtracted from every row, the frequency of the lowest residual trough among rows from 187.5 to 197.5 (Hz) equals 196.0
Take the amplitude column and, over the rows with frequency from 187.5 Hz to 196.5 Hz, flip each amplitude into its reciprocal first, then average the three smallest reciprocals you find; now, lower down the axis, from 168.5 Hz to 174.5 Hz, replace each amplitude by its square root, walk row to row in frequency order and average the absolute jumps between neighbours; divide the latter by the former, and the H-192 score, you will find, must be 159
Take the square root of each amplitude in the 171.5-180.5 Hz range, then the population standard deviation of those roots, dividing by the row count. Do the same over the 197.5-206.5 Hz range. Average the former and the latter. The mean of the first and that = 0.83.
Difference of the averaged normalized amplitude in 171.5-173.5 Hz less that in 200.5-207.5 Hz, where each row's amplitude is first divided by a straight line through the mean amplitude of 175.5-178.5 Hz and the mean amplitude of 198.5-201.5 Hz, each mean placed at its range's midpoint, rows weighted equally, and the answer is -0.13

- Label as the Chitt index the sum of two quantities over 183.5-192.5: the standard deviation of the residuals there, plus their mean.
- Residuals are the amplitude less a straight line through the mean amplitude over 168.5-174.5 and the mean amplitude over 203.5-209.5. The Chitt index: 115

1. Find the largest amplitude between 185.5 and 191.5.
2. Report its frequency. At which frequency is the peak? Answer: 188.0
